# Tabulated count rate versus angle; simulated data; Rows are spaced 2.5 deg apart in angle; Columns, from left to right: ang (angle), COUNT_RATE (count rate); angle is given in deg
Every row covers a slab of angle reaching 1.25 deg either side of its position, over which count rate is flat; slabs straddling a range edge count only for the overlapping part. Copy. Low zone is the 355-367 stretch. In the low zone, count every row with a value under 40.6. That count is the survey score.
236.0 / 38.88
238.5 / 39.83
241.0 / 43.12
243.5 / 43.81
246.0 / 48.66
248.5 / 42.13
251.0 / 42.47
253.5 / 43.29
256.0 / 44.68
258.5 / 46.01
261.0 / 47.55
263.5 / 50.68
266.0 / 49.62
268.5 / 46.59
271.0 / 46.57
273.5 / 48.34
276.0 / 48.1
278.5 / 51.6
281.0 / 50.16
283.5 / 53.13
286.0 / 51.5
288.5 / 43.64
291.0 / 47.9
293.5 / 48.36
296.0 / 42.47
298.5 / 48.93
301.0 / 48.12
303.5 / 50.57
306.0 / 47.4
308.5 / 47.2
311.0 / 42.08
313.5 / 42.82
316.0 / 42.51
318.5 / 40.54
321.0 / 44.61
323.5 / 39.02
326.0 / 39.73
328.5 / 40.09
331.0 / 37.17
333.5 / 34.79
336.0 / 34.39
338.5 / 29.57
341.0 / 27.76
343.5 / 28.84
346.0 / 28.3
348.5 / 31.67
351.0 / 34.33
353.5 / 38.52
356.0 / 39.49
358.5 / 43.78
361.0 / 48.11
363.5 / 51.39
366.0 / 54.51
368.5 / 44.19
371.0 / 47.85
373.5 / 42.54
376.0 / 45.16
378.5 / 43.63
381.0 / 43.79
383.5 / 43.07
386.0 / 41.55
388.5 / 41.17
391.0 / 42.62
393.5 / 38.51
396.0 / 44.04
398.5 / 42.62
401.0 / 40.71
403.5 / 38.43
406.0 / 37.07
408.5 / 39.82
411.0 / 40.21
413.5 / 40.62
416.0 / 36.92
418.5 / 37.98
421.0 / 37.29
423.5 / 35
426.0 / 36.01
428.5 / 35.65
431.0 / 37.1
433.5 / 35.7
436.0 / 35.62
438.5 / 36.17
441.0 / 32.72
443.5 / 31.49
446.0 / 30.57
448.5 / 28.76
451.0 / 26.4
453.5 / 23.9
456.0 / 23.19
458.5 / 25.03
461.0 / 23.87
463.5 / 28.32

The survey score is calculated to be 1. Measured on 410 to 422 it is 4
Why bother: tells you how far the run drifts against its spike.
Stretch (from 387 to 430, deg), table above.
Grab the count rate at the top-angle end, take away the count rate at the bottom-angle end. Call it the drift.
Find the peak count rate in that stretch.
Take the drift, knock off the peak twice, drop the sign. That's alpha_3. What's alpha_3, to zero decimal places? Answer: 94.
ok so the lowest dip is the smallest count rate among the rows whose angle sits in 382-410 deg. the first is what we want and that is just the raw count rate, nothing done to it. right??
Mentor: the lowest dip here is 37.07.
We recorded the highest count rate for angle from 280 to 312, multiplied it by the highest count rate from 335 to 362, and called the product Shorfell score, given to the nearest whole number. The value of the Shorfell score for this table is 2556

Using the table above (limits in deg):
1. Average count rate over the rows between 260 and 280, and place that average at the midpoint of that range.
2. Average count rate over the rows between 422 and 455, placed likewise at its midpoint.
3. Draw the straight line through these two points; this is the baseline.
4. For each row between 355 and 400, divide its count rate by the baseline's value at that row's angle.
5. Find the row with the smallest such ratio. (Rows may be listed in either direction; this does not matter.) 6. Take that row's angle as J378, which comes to 356.0 deg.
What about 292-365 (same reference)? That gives 341.0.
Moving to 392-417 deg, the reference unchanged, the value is 406.0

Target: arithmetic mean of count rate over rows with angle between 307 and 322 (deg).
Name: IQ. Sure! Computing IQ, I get 43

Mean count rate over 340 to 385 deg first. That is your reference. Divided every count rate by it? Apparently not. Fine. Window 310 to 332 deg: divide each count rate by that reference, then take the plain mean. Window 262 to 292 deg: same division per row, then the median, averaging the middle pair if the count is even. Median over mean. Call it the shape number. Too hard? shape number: 1.20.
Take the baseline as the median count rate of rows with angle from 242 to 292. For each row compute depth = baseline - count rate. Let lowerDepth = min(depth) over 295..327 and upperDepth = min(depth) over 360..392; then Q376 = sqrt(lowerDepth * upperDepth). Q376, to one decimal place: 4.4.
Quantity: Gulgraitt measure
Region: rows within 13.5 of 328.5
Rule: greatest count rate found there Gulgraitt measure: 44.61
